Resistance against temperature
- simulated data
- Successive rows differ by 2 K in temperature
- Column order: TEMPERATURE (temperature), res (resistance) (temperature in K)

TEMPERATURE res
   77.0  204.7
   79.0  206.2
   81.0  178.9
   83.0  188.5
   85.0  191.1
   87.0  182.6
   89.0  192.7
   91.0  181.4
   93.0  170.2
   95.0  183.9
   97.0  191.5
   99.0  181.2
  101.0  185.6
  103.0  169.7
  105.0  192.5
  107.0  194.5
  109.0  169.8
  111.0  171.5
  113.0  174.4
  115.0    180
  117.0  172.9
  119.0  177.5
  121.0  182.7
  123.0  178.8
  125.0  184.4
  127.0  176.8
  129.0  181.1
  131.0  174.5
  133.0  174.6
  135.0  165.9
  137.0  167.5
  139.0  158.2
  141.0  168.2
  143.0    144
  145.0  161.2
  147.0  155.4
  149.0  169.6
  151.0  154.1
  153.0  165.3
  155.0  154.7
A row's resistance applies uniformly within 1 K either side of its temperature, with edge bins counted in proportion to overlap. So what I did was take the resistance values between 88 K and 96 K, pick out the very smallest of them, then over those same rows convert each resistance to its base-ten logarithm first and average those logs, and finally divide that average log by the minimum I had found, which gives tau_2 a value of 0.0133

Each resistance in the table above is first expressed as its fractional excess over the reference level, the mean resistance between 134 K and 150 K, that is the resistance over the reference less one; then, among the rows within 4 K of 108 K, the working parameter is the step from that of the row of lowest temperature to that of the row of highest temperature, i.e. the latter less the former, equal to -0.13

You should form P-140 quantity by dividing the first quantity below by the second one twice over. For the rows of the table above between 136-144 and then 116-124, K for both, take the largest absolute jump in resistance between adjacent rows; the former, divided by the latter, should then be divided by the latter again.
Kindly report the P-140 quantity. 0.895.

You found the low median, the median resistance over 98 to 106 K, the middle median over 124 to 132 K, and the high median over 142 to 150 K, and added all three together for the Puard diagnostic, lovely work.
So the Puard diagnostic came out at 521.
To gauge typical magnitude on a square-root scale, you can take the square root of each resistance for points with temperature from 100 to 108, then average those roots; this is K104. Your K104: 13.6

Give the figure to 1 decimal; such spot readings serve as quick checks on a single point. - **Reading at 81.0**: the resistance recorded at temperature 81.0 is 178.9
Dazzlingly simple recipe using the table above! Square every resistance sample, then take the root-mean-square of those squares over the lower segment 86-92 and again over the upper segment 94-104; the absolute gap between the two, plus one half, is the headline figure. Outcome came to 1099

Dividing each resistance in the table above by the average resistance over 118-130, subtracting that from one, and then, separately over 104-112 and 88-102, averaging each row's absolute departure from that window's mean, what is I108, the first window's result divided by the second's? 2.2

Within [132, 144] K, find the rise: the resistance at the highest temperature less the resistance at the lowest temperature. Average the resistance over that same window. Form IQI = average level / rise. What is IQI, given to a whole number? -5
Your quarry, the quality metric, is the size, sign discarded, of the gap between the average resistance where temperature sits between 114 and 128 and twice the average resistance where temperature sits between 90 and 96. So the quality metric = 178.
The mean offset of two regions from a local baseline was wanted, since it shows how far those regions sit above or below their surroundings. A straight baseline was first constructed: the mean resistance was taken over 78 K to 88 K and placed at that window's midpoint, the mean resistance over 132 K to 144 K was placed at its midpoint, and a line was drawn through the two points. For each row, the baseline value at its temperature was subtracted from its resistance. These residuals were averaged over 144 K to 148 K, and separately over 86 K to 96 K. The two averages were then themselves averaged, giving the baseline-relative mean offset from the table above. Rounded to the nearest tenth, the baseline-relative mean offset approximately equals -2.2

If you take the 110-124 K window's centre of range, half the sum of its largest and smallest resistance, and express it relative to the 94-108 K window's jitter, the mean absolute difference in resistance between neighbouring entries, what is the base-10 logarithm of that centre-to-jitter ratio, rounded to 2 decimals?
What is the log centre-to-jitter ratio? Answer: 1.23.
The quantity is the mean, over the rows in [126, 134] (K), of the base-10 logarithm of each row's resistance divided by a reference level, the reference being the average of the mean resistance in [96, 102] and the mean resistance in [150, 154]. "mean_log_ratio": 0.010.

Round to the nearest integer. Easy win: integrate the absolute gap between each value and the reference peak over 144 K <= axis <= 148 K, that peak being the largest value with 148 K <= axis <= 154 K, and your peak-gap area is 45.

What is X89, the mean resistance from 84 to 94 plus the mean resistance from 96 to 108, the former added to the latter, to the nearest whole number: 369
